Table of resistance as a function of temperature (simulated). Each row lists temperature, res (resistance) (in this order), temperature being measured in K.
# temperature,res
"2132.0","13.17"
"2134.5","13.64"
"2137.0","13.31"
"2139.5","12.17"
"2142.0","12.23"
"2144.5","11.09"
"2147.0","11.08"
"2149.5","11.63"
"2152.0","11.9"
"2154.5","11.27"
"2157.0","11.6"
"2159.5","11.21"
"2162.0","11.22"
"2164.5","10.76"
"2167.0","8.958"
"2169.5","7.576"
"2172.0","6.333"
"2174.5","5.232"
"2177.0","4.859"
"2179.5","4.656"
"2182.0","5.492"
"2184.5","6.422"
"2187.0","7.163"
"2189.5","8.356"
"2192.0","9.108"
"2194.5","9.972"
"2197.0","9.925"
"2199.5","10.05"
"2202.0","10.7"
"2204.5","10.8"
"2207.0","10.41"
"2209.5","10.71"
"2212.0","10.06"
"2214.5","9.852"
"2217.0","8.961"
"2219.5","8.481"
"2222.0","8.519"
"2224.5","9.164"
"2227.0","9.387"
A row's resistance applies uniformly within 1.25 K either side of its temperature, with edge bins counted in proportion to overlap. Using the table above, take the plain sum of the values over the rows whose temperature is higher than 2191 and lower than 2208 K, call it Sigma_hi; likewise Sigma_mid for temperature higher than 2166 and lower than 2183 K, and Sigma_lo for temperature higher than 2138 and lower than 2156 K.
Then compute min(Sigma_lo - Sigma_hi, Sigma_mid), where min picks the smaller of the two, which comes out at 10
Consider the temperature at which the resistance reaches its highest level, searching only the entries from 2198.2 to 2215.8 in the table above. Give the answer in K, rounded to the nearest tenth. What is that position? 2204.5 K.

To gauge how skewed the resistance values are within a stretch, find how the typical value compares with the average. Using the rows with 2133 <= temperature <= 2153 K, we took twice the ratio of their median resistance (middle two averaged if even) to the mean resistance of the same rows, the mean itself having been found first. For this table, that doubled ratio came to 1.98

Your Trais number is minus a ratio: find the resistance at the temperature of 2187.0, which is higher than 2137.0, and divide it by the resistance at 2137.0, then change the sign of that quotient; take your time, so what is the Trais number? -0.5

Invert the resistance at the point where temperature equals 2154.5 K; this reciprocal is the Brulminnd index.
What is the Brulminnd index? 0.089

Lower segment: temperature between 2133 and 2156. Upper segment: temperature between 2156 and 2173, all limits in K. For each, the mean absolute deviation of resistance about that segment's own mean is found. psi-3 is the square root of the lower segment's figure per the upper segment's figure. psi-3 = 0.64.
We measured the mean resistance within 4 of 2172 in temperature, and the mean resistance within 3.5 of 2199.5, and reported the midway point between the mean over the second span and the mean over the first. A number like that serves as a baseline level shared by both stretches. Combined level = 8.3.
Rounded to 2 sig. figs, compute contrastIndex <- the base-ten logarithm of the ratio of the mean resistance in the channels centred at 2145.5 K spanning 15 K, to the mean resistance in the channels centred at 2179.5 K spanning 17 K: 0.31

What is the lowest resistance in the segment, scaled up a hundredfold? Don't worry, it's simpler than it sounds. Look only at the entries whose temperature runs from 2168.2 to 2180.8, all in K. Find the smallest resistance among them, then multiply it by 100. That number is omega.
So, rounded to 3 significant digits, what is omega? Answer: 466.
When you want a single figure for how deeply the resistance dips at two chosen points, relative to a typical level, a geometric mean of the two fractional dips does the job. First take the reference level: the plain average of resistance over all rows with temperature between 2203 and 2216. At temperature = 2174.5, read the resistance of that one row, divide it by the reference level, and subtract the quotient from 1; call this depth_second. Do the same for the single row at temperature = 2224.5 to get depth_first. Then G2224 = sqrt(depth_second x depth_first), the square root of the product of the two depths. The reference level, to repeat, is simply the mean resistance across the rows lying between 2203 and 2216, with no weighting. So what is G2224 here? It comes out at 0.24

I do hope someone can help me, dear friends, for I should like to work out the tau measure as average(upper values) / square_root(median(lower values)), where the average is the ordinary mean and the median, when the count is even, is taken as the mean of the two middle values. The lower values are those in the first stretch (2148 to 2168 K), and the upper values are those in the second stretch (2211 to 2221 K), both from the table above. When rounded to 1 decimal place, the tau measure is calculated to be 2.8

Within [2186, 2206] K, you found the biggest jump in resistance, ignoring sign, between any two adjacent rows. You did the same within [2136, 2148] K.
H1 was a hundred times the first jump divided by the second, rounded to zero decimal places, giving 105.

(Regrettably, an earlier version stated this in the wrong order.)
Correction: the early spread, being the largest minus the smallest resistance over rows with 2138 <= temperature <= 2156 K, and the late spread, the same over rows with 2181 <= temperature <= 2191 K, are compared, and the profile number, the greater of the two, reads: 2.86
